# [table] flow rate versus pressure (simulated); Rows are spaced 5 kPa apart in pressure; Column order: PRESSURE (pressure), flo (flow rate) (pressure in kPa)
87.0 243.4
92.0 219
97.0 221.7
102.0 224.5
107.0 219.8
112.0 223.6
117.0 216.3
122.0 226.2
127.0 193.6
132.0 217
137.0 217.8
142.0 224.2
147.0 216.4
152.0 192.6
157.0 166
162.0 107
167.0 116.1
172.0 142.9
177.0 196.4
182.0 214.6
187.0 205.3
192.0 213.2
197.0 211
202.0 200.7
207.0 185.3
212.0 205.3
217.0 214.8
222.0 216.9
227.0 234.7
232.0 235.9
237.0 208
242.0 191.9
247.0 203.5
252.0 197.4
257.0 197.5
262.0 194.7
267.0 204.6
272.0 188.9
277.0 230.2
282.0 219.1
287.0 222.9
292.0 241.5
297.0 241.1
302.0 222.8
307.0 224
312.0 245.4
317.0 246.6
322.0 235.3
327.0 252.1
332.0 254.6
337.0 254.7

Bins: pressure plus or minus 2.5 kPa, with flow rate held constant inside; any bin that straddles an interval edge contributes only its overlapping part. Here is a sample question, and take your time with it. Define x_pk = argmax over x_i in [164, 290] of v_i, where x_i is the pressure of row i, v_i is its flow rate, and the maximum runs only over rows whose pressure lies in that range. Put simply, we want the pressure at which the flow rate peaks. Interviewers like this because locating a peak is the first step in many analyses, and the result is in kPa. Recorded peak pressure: 232.0 kPa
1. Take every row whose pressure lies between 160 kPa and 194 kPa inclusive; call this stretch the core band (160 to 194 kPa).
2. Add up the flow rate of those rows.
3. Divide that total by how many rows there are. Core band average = 171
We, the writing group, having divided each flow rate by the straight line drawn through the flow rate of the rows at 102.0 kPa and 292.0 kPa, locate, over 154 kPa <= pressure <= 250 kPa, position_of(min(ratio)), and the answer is 162.0 kPa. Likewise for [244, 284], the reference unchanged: 272.0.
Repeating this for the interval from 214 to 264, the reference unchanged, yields 242.0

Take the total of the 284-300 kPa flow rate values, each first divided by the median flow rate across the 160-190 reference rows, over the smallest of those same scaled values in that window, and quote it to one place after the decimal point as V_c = 3.2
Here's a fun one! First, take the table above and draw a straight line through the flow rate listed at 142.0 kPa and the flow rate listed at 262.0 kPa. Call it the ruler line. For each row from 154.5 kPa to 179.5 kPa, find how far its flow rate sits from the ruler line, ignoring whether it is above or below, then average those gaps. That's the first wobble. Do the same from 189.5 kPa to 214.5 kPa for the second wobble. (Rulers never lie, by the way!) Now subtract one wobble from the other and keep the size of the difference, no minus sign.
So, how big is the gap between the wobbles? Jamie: 65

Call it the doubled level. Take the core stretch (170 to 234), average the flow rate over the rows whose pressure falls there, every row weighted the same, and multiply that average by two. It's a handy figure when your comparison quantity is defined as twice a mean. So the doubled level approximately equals 412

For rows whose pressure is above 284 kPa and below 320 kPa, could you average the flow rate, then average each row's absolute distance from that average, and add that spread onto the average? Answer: 245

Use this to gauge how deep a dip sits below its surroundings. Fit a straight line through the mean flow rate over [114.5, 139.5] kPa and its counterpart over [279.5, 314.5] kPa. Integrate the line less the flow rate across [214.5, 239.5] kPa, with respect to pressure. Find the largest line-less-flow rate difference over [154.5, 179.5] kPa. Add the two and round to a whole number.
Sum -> 161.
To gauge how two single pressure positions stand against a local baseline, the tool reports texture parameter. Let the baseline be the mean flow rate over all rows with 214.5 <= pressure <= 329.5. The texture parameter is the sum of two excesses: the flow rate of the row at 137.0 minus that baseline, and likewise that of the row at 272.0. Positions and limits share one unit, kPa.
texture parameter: -34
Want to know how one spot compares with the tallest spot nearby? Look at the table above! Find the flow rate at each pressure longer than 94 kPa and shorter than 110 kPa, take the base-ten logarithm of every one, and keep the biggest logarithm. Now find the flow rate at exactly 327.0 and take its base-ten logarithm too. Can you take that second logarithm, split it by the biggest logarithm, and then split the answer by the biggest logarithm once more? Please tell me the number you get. 0.434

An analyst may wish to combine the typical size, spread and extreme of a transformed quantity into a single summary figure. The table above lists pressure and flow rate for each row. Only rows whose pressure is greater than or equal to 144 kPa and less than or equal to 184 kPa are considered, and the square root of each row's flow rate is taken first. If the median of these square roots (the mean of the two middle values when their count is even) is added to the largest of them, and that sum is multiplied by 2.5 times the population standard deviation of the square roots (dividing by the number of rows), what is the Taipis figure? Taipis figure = 112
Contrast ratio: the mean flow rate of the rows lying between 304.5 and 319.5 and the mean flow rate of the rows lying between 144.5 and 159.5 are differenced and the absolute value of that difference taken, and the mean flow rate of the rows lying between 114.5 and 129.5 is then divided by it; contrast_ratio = 5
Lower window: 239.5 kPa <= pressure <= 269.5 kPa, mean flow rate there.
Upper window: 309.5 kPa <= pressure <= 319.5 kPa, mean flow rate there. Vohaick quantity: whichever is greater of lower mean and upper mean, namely 246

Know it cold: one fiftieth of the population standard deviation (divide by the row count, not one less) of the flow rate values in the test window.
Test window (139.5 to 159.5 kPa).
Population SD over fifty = 0.45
